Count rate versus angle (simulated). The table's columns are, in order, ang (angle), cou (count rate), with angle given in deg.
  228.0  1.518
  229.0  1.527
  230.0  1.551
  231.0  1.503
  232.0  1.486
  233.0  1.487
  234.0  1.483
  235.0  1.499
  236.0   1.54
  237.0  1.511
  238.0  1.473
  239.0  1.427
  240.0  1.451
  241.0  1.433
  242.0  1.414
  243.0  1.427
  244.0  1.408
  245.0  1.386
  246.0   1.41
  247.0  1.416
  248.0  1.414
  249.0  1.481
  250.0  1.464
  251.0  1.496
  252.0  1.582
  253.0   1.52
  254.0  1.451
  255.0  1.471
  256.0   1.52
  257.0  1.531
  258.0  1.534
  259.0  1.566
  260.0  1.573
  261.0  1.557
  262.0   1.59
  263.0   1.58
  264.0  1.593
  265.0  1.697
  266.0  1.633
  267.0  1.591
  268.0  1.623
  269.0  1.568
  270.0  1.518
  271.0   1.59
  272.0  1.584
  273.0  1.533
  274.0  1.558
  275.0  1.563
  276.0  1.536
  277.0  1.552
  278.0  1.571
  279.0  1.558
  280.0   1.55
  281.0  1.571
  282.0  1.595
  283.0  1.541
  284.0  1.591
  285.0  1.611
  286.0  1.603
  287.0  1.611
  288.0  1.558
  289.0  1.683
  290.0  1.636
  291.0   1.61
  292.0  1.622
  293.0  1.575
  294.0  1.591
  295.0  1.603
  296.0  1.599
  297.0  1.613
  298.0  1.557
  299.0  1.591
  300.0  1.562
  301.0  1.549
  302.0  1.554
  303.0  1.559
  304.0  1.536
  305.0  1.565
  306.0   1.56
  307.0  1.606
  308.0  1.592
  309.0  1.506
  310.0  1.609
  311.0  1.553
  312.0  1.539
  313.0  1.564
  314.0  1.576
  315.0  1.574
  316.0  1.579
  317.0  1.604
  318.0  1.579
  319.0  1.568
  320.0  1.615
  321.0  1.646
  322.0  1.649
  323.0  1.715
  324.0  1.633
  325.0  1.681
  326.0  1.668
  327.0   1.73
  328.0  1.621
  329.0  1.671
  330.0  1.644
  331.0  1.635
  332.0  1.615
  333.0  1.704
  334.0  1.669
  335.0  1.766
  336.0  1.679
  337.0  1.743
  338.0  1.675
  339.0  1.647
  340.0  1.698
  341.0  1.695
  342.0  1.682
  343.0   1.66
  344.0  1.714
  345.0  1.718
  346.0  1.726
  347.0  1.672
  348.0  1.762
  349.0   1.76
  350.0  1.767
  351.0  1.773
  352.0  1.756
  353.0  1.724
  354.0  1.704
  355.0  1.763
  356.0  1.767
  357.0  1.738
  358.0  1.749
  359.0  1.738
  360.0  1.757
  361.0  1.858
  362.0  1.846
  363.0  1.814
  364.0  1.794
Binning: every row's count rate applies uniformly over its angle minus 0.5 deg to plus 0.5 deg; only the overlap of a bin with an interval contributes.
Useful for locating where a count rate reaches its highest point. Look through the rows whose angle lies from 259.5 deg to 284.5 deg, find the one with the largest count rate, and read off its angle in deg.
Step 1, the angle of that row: 265.0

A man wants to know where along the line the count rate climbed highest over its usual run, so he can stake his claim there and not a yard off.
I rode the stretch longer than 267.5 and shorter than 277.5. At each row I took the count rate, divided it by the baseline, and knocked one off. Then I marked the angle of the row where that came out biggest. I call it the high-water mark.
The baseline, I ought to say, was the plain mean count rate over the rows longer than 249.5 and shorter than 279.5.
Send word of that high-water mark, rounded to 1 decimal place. 268.0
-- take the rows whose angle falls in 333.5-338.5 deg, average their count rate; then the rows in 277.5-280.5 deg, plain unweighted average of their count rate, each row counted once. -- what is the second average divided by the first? 0.91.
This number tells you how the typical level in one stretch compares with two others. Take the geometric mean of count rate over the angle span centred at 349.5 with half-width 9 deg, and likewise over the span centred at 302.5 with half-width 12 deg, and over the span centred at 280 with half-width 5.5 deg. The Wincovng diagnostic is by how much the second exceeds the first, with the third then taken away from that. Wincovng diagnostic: -1.72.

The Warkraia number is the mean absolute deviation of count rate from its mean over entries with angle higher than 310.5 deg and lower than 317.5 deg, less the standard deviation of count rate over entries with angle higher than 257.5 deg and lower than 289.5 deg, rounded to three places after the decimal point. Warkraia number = -0.024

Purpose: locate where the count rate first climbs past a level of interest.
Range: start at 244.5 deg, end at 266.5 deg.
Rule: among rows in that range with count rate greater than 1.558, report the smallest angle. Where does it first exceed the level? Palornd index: 252.0 deg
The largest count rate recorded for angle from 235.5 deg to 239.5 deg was 1.54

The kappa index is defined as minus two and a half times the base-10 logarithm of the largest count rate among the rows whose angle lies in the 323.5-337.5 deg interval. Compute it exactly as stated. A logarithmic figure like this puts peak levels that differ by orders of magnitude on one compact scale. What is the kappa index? -0.62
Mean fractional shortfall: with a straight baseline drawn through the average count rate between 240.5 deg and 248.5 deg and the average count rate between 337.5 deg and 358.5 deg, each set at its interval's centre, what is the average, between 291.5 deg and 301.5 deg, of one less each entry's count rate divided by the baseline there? -0.01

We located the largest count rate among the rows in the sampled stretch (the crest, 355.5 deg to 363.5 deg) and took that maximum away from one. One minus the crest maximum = -0.86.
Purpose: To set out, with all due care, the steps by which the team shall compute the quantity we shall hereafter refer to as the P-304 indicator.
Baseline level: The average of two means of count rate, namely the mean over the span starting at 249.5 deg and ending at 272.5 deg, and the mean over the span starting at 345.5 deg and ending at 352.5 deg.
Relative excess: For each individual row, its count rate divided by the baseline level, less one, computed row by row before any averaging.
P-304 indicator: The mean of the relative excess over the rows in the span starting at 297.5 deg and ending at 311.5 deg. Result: -0.053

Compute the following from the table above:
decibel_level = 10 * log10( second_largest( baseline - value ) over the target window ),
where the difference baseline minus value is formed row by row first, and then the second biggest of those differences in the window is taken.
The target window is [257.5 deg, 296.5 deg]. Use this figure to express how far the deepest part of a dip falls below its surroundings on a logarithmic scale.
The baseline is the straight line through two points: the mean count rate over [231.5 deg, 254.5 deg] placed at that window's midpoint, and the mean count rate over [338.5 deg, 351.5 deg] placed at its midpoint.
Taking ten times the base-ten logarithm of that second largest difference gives -18.0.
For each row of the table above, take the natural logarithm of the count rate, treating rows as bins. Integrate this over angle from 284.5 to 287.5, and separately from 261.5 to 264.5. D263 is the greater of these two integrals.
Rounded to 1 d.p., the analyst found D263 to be 1.4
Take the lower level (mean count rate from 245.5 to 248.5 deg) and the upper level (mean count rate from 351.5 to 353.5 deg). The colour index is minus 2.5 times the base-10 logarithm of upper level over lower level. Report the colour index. -0.23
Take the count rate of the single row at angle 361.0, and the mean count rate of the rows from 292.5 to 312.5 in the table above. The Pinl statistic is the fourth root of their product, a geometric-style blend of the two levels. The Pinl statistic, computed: 1.31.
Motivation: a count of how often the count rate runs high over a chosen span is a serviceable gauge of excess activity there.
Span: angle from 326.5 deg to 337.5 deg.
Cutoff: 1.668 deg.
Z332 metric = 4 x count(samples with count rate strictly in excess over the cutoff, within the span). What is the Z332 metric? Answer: 28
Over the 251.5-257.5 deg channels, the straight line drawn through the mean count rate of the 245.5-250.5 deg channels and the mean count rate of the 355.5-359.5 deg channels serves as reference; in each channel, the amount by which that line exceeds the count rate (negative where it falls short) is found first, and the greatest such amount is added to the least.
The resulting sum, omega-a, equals -0.13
